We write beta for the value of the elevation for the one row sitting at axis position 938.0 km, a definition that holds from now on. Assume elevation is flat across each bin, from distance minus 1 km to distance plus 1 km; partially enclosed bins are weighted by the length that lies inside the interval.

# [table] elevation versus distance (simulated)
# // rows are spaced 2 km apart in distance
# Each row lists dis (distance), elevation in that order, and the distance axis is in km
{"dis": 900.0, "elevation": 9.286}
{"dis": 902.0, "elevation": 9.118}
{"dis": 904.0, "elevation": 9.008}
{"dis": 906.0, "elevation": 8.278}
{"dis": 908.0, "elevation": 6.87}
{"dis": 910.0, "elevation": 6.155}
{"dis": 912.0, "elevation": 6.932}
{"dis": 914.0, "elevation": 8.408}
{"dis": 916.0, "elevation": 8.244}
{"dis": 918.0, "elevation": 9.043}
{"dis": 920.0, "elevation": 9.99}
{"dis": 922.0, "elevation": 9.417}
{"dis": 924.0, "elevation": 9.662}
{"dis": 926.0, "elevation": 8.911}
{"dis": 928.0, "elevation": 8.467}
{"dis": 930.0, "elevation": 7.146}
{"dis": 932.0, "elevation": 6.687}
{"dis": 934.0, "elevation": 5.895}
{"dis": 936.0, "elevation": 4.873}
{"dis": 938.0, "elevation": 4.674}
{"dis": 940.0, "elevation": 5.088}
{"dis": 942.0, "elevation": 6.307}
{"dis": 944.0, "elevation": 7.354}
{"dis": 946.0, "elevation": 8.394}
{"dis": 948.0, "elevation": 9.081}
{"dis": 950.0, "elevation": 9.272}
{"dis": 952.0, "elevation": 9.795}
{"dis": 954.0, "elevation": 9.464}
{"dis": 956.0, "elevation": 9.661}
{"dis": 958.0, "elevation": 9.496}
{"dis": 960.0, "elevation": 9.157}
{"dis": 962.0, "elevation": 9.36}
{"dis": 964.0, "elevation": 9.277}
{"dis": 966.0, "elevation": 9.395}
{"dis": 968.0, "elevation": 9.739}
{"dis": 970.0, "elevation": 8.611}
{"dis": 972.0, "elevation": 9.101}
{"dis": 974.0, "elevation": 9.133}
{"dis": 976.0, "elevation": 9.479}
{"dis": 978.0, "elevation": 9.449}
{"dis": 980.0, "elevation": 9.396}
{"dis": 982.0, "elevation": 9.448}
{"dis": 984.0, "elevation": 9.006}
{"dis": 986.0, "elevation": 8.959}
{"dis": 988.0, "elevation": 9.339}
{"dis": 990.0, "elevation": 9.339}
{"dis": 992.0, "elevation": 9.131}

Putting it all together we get 4.674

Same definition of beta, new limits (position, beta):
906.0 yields 8.278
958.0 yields 9.496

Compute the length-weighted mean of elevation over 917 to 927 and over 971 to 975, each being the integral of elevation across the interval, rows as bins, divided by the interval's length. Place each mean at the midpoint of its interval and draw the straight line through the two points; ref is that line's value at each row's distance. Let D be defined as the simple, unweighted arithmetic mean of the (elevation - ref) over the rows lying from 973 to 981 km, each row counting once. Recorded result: 0.27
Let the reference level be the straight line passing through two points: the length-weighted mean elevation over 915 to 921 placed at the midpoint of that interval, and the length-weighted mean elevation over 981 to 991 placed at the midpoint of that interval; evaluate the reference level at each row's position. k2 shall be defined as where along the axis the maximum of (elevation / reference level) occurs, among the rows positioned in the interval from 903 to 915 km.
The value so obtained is 904.0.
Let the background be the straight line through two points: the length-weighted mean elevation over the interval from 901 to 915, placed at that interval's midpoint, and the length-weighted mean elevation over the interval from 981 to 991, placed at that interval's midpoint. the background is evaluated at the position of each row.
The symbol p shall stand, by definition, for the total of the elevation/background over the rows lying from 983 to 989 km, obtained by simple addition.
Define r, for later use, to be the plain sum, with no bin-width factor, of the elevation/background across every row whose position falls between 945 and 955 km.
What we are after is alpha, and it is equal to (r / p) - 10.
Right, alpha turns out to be -8.2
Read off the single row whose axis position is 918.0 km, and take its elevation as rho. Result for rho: 9.043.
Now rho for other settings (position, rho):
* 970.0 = 8.611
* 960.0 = 9.157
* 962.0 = 9.36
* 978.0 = 9.449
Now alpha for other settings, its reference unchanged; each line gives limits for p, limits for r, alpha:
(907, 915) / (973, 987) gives -8.0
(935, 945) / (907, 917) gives -8.6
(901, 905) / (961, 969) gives -8.2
